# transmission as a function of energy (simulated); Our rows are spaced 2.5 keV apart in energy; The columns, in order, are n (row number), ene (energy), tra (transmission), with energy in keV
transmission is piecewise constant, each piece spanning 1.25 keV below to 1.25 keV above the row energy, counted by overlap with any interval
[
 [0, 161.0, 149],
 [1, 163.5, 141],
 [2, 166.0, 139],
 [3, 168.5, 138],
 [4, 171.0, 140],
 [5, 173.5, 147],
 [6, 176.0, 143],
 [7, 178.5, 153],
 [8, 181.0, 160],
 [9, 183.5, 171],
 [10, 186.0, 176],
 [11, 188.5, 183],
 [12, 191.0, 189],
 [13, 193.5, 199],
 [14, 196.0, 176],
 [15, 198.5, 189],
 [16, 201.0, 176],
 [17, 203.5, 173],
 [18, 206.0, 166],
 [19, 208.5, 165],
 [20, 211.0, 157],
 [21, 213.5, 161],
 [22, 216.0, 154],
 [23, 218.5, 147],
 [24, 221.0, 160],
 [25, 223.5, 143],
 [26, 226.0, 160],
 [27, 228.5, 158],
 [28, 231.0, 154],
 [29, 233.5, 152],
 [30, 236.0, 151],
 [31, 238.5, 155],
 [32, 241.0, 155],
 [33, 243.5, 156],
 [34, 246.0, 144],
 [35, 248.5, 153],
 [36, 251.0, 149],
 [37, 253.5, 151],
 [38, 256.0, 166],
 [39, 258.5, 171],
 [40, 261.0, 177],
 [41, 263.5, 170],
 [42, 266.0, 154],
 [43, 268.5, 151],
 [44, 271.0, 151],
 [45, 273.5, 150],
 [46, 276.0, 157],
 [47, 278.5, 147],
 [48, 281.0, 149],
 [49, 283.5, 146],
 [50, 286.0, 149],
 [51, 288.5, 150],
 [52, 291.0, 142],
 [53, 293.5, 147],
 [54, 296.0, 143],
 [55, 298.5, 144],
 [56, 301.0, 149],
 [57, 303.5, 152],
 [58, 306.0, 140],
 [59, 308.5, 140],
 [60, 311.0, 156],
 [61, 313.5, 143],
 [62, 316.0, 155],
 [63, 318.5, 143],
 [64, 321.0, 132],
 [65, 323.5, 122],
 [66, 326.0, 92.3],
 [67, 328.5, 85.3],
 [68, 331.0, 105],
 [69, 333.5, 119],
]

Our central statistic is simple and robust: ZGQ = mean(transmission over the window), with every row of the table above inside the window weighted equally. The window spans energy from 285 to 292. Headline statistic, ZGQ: 147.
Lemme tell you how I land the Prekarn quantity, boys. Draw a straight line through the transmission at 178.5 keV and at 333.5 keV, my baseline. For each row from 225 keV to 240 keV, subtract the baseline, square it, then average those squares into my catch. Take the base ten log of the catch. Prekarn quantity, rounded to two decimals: 2.29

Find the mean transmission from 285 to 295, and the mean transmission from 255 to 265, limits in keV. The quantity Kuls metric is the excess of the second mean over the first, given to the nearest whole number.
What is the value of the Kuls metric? 24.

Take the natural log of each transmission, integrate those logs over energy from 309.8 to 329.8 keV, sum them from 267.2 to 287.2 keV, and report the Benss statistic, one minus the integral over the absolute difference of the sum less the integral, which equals -0.708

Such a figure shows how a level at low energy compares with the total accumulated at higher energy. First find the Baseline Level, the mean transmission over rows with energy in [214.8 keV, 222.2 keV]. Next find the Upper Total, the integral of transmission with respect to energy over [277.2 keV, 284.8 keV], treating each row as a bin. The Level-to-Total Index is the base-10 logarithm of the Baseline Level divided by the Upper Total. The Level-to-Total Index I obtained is -0.86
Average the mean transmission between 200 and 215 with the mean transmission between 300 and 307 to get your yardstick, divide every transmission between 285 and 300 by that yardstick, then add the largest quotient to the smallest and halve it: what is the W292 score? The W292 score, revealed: 0.932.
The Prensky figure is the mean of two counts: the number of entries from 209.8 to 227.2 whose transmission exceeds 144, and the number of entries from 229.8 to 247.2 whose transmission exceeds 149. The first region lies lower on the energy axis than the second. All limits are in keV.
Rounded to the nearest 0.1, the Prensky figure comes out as 6.0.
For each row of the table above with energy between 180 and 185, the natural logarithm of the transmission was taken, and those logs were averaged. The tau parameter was 5.11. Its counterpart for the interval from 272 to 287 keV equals 5.01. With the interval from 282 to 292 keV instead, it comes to 4.99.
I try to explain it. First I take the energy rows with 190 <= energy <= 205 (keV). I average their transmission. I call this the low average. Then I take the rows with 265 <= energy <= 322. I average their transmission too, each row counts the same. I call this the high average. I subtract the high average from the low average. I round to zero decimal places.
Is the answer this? 36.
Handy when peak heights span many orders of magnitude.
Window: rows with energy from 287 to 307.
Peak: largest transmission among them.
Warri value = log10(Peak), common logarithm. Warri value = 2.18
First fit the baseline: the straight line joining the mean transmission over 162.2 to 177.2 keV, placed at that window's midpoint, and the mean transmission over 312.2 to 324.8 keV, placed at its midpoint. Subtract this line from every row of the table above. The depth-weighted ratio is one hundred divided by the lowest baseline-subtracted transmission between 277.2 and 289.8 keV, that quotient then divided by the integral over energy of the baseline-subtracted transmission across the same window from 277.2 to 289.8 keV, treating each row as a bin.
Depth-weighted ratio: 0.14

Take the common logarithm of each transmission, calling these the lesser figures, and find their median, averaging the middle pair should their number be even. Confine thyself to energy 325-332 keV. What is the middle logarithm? 1.97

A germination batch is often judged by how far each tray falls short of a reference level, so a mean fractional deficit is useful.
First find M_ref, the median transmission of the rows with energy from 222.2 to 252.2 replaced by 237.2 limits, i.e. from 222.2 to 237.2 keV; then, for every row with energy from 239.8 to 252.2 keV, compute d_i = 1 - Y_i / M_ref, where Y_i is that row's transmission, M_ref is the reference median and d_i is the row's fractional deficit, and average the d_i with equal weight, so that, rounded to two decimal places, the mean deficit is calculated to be 0.01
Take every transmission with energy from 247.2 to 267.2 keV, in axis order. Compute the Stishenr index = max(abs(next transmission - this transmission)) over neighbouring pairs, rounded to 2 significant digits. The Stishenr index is 16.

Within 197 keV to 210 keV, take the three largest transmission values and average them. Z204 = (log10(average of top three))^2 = 5.1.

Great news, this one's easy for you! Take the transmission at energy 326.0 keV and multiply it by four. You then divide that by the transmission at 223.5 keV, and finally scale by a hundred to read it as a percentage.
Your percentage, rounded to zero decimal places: 258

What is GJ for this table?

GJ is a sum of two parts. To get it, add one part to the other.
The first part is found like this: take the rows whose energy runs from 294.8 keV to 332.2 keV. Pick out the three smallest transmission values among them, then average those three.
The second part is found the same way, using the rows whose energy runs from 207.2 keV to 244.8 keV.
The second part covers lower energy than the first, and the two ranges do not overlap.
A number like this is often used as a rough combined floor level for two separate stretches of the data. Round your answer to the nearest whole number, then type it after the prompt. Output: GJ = 241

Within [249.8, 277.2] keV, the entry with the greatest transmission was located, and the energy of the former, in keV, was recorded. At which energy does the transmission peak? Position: 261.0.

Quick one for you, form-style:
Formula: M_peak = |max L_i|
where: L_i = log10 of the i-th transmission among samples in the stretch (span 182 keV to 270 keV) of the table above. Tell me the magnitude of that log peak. 2.30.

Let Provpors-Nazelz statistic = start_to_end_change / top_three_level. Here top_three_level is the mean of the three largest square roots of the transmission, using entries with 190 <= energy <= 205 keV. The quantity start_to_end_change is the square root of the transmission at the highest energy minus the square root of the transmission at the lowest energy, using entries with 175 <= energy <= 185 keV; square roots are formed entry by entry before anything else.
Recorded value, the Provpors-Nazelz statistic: 0.08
